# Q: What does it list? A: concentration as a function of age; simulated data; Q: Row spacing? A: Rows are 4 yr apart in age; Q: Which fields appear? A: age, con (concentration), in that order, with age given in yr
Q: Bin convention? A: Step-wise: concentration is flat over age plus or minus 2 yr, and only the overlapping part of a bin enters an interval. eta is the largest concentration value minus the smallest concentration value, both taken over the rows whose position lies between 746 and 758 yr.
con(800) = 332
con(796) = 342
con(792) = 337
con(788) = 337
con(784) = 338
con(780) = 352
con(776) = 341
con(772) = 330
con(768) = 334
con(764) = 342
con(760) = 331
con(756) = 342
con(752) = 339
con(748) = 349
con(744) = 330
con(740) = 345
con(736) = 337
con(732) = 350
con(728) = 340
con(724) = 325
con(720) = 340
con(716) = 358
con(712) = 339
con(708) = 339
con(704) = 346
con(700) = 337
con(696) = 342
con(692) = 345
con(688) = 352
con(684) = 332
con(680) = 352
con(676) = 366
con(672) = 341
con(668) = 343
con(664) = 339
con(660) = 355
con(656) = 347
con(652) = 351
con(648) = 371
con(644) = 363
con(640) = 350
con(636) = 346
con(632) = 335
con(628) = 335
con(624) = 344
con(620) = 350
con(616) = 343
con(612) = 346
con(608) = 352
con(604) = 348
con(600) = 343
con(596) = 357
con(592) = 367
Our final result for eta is 10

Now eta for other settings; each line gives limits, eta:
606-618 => 9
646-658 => 24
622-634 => 9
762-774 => 12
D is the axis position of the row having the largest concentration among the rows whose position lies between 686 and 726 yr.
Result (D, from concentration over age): 716 yr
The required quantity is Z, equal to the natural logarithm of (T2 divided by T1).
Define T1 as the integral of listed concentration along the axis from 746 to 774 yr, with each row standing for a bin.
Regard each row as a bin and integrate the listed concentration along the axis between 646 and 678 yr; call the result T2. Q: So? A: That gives 0.2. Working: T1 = 9468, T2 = 11252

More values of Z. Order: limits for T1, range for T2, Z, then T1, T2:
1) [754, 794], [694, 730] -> -0.1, 13536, 12264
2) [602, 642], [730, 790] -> 0.4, 13796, 20388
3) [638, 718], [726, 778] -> -0.5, 27872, 17640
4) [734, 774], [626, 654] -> -0.3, 13516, 9804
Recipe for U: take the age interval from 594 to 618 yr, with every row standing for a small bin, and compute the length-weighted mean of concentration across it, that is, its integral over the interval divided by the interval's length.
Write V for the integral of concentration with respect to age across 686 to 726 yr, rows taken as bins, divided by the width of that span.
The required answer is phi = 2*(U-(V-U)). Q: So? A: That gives 708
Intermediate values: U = 348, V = 342.3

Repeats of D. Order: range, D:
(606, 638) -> 608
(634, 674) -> 648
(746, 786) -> 780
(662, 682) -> 676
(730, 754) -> 732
